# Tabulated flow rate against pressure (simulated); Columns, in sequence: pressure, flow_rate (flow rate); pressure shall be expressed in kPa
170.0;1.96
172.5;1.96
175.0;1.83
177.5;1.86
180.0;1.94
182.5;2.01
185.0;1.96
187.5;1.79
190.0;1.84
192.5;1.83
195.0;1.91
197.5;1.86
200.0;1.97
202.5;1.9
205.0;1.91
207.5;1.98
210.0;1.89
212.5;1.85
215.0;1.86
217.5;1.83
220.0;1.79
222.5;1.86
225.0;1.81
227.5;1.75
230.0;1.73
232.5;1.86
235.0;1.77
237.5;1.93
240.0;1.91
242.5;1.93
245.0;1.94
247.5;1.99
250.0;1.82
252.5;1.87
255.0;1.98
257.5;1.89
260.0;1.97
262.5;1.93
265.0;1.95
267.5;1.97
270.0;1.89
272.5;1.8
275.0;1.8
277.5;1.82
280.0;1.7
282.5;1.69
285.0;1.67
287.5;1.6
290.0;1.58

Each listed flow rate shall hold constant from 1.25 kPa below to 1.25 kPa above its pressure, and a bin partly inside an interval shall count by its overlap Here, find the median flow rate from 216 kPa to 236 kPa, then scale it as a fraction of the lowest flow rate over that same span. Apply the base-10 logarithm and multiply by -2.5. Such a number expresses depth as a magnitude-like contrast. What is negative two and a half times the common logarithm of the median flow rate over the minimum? -0.043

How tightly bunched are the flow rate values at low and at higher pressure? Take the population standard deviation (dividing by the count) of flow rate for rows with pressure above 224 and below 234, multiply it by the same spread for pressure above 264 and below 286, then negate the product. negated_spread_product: -0.005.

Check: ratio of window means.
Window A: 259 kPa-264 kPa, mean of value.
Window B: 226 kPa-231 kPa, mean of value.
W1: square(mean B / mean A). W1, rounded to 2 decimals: 0.80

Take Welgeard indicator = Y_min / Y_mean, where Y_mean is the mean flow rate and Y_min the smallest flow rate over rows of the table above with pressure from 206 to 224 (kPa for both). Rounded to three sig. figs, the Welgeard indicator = 0.959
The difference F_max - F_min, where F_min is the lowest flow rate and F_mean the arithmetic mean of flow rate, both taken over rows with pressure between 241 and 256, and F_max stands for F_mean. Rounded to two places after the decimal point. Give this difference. 0.10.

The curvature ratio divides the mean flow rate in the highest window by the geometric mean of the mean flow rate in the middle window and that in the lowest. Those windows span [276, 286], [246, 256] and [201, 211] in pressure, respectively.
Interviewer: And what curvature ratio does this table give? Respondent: 0.90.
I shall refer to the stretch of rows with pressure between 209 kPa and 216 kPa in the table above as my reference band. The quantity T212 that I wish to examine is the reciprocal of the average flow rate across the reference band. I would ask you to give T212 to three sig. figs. 0.536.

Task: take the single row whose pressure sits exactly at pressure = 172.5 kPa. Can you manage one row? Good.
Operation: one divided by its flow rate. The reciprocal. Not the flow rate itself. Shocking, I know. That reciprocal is 0.510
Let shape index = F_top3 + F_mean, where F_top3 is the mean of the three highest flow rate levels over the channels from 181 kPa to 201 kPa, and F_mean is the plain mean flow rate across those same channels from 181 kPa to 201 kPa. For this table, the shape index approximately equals 3.88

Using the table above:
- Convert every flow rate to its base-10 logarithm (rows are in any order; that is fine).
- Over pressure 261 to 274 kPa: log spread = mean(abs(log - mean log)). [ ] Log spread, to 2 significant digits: 0.012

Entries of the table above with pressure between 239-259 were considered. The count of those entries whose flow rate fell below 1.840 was 1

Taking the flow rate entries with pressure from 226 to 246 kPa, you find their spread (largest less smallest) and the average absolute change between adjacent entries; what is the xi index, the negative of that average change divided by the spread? -0.31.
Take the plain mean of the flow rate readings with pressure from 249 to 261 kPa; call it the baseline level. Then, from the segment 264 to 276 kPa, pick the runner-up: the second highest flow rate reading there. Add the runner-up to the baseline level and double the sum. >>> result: 7.71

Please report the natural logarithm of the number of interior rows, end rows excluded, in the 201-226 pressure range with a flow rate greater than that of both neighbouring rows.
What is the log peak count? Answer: 1.1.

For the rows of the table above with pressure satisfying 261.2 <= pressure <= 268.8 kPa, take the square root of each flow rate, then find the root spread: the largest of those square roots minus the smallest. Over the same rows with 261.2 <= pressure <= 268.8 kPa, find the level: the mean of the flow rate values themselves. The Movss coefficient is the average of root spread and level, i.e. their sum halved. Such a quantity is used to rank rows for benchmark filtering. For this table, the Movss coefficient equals 0.982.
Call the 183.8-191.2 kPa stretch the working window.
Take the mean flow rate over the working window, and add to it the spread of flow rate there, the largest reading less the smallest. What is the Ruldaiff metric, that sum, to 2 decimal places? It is 2.03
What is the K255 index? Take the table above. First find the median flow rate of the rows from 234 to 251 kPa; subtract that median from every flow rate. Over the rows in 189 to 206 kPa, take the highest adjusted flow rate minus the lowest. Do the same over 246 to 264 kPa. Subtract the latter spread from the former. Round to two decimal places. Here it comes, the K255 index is -0.03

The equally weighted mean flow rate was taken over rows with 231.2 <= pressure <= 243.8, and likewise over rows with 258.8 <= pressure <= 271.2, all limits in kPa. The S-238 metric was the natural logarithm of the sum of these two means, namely 1.34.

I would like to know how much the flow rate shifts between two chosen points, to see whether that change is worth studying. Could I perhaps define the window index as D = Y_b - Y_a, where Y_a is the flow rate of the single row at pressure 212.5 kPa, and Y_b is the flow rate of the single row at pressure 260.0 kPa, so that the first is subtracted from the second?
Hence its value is 0.12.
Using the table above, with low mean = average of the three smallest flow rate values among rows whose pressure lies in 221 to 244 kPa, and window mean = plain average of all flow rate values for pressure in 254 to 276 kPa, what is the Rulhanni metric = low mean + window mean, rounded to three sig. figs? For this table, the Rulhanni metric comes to 3.66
